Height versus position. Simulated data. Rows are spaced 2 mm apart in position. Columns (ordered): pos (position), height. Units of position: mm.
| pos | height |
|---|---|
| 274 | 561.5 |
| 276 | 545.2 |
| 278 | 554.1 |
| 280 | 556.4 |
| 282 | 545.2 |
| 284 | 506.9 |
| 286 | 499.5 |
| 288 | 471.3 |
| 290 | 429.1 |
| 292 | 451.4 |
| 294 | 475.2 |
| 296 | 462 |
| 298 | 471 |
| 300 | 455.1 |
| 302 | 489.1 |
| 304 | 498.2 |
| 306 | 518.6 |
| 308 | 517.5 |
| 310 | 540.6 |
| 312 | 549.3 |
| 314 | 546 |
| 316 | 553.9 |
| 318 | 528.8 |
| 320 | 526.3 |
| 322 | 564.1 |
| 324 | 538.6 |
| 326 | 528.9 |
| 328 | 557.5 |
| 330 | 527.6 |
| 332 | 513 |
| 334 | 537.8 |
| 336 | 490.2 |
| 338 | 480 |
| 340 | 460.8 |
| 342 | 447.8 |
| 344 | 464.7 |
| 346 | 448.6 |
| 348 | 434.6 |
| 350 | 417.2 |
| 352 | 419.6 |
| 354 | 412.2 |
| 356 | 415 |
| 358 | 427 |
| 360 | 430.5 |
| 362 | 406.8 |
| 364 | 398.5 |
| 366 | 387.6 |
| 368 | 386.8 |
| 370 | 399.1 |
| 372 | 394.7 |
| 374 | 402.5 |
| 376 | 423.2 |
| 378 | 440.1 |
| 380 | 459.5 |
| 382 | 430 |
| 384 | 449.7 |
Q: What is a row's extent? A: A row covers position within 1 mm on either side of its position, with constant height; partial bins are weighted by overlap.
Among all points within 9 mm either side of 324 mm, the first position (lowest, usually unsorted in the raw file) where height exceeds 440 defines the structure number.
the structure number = 316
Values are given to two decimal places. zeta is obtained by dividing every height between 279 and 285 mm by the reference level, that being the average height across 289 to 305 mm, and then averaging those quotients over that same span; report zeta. 1.15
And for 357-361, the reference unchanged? 0.92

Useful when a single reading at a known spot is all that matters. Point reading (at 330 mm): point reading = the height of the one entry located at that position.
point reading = 527.6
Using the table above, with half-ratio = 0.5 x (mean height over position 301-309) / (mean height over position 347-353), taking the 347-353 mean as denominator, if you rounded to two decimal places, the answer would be 0.60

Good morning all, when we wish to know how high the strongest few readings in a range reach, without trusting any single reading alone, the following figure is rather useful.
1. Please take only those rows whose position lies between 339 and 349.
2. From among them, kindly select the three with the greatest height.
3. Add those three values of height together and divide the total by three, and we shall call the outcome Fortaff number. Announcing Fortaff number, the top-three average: 458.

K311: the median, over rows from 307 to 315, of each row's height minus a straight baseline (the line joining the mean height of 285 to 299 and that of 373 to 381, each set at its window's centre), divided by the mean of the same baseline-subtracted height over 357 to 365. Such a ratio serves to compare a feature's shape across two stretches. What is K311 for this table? -3.9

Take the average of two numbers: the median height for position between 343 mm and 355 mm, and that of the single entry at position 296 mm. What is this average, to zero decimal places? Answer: 445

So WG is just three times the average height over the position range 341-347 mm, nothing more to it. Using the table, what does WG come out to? 1361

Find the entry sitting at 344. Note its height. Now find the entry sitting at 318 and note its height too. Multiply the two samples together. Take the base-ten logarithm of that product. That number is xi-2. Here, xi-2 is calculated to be 5.39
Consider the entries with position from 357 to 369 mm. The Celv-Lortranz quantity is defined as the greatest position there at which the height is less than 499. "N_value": 368 mm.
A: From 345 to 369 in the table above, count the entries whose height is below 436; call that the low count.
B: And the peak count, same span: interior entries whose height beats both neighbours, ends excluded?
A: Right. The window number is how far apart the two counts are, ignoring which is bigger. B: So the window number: 9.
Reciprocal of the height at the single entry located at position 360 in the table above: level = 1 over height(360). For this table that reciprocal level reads 0.0023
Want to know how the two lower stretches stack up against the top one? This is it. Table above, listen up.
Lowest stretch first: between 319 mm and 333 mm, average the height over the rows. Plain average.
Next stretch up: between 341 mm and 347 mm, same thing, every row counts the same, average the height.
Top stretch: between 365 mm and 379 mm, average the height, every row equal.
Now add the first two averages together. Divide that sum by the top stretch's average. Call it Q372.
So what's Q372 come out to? 2.4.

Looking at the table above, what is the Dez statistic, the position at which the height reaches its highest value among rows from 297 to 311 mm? 310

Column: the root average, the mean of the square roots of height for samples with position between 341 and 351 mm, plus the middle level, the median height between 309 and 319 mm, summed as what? 567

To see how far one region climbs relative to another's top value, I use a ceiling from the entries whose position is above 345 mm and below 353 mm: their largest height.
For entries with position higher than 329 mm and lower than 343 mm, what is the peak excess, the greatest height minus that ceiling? 89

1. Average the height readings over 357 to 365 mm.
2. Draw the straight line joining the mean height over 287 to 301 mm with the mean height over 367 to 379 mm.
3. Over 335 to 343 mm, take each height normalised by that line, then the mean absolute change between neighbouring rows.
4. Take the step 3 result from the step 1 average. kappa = 416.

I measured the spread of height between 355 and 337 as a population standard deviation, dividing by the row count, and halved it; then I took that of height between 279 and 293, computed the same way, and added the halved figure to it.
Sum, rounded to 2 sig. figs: 55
